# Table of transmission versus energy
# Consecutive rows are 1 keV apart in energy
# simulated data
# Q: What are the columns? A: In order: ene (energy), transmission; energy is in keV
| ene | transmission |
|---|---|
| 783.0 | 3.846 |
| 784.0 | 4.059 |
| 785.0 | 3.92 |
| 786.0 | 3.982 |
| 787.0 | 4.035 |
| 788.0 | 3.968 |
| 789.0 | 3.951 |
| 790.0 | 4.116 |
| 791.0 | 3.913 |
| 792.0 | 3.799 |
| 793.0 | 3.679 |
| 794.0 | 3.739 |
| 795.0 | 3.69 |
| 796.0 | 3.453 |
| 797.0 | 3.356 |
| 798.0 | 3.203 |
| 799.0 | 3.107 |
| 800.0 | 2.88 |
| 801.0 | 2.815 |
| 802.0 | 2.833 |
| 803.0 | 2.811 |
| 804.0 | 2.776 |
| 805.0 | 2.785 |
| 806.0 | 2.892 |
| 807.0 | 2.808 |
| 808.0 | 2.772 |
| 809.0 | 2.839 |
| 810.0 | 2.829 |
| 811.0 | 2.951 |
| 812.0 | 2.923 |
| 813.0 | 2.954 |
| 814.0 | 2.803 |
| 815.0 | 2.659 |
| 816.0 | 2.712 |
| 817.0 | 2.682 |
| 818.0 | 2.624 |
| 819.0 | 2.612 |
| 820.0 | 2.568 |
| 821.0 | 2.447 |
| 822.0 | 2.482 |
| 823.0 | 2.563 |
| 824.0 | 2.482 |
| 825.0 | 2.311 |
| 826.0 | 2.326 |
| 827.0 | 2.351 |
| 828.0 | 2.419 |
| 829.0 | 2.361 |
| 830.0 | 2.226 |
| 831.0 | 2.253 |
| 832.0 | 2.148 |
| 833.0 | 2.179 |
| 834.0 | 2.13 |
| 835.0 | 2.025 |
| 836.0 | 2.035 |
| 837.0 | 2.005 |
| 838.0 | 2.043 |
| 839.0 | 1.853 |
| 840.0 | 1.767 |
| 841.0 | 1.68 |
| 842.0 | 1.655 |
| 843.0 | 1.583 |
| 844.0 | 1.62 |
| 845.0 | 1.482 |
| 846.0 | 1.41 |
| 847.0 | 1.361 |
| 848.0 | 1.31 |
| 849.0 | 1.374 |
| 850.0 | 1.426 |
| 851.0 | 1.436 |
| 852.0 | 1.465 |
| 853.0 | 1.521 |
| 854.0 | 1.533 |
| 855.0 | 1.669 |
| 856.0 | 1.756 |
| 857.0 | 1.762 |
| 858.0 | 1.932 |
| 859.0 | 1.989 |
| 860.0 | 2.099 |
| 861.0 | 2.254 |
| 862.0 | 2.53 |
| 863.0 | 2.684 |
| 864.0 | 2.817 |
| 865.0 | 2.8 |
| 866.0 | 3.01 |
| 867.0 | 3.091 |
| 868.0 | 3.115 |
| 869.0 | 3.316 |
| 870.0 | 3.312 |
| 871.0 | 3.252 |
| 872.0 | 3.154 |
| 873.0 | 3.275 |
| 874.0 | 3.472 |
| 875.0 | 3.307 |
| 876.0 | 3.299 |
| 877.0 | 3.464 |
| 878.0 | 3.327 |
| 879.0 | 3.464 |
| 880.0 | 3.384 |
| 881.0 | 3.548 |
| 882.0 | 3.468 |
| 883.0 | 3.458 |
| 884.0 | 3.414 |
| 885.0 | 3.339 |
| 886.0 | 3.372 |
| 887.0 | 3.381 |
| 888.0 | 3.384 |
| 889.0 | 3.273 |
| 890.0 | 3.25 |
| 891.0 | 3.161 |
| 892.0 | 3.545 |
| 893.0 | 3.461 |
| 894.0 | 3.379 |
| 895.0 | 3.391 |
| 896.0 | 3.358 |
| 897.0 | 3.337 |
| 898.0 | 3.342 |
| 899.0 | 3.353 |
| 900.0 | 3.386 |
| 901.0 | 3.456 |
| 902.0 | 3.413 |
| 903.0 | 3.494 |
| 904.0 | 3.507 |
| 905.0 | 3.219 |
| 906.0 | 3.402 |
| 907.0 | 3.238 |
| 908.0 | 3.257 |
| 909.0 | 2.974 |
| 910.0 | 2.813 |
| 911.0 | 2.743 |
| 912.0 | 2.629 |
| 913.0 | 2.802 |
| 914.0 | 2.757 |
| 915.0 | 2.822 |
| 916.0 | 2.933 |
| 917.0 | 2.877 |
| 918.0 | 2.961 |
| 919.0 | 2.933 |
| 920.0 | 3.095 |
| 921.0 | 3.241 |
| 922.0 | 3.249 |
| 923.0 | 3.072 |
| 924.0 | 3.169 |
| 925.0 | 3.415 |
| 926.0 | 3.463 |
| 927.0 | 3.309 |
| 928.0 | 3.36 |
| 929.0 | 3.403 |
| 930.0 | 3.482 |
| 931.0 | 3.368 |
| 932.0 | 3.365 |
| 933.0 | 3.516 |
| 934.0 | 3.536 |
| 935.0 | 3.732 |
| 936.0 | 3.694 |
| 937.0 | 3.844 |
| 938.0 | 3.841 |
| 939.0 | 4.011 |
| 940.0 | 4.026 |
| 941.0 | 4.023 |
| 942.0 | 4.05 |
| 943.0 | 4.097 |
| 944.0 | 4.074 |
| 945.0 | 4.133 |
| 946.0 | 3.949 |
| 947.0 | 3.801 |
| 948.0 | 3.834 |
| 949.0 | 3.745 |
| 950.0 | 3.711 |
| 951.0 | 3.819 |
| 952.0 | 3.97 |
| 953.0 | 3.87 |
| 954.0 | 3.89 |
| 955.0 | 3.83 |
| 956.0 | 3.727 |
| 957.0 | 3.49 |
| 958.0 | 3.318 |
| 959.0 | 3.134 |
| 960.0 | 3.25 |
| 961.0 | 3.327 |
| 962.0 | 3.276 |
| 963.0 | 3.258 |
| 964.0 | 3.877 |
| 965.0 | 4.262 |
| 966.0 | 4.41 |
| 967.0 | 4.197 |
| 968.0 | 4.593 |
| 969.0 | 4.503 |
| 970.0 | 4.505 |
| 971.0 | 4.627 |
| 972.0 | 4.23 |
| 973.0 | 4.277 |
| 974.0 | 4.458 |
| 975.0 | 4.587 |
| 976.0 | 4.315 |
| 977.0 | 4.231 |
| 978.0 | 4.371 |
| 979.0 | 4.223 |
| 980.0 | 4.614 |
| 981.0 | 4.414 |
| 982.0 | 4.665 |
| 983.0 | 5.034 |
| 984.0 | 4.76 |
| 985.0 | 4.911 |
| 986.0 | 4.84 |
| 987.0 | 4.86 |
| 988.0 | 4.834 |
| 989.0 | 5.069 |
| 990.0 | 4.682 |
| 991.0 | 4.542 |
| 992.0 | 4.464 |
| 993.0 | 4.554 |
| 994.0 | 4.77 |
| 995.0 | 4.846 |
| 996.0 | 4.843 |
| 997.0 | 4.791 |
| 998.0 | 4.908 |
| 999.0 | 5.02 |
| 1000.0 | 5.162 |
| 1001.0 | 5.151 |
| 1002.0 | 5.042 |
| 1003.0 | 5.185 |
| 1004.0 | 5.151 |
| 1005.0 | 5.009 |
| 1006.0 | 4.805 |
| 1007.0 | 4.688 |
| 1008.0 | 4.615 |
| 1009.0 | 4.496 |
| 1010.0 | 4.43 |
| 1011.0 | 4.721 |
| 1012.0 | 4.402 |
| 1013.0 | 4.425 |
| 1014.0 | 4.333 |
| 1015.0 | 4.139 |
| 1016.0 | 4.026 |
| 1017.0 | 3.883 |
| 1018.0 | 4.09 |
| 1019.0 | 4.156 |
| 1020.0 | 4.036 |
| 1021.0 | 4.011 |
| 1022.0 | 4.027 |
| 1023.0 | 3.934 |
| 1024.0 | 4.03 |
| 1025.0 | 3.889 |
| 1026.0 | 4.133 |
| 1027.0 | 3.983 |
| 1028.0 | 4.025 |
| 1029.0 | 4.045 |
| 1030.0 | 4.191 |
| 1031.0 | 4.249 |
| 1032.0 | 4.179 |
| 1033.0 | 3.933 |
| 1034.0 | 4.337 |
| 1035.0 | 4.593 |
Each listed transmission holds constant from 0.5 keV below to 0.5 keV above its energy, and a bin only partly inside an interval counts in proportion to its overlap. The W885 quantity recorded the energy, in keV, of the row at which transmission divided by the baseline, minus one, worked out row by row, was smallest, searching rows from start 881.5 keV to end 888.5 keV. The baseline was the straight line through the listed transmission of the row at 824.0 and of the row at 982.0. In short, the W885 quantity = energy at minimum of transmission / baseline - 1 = 885.0 keV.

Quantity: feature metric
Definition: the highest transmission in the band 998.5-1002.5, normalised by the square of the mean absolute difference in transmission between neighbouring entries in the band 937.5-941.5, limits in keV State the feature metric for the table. 1314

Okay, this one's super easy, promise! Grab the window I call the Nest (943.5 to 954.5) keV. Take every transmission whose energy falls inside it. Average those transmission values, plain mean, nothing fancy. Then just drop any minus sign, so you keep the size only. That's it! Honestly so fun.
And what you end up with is 3.9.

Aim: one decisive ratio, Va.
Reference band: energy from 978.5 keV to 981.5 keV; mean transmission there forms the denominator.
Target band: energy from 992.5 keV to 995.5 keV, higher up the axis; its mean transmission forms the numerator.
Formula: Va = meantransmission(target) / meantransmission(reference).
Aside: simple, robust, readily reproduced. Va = 1.07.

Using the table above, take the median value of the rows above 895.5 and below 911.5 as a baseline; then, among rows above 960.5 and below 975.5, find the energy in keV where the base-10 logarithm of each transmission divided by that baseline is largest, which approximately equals 971.0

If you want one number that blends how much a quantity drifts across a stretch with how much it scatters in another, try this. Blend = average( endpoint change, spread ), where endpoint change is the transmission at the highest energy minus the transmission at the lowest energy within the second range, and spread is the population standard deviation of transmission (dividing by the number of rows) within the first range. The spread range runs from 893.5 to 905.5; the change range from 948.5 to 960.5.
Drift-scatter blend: -0.2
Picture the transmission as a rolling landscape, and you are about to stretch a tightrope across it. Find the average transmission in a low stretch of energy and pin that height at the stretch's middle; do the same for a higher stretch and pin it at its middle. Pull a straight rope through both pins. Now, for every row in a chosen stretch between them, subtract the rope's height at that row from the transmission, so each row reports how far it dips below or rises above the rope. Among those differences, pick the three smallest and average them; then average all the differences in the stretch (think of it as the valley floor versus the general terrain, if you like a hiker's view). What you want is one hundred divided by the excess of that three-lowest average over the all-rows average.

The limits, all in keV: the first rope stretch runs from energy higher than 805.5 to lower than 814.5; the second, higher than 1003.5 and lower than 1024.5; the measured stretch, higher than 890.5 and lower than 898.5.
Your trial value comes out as -1022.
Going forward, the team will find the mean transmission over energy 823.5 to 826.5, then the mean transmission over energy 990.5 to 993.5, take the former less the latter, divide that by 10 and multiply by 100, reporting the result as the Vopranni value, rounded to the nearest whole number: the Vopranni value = -21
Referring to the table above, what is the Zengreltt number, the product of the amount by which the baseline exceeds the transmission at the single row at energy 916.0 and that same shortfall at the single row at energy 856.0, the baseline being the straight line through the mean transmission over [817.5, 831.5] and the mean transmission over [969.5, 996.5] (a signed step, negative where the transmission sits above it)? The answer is 0.84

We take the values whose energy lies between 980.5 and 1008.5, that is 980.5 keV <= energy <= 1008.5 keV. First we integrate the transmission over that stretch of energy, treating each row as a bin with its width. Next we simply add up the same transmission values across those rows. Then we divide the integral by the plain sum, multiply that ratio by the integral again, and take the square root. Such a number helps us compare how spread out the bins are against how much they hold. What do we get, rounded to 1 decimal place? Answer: 11.6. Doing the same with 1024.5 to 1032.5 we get 5.7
